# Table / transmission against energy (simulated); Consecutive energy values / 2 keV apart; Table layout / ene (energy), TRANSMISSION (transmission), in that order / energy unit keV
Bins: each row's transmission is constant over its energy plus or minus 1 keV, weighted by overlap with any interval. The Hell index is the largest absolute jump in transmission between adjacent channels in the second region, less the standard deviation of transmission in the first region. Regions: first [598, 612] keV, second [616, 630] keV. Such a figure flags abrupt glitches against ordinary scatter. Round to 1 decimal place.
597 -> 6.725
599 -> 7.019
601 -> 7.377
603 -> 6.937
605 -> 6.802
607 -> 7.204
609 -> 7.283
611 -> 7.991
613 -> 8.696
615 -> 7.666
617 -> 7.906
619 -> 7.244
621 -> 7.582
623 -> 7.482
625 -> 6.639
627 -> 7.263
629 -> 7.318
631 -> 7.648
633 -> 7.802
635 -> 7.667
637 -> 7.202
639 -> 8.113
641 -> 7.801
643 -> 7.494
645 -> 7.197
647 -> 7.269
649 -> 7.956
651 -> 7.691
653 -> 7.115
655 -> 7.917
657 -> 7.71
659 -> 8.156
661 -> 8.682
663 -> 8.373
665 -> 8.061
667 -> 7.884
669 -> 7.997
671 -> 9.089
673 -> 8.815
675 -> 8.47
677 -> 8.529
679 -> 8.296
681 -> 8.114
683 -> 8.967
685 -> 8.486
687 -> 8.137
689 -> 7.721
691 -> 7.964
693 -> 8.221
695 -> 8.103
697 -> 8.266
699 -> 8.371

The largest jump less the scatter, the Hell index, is 0.5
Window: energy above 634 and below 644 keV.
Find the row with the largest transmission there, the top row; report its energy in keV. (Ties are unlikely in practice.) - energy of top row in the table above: 639 keV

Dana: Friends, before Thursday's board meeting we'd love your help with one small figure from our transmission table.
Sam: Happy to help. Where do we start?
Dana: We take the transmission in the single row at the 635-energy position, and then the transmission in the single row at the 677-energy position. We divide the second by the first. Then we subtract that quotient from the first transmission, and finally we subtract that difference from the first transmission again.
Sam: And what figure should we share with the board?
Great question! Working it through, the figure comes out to 1.11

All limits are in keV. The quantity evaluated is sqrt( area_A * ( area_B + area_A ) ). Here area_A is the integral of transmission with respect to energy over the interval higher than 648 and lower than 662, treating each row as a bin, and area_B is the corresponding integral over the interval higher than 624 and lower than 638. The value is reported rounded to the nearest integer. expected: 154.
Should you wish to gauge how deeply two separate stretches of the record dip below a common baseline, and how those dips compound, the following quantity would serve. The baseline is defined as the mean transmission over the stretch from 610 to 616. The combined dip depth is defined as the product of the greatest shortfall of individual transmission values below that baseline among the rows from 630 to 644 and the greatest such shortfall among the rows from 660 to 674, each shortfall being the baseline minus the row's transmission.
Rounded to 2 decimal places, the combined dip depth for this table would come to 0.21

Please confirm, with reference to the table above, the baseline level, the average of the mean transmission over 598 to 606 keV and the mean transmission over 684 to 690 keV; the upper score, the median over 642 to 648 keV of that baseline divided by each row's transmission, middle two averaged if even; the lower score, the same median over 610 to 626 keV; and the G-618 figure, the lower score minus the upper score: -0.048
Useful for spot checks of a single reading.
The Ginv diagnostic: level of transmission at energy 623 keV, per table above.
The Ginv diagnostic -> 7.482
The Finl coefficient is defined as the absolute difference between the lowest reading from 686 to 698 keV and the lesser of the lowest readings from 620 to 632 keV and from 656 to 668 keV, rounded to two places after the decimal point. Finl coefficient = 1.08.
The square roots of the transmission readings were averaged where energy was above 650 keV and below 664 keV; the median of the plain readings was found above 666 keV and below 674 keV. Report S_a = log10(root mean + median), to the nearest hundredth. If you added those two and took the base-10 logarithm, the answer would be 1.05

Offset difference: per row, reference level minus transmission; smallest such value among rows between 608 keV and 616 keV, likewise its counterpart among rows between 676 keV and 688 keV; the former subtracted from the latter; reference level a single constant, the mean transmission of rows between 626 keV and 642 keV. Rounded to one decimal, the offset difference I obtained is -0.3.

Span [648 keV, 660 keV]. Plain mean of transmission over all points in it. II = 7.76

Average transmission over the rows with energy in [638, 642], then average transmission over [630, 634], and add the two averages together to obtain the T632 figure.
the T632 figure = 15.7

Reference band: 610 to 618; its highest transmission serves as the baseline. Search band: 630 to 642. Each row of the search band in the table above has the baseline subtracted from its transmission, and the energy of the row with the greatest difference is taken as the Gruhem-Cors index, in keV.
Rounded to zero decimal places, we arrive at 639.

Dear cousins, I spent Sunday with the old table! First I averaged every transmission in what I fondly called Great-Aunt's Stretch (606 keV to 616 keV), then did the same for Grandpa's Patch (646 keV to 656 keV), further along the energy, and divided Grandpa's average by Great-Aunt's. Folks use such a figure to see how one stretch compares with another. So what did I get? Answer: 0.98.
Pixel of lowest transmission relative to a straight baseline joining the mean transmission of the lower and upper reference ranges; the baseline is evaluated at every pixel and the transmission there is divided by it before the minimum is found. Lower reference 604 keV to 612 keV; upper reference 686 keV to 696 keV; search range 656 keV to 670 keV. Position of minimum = 657 keV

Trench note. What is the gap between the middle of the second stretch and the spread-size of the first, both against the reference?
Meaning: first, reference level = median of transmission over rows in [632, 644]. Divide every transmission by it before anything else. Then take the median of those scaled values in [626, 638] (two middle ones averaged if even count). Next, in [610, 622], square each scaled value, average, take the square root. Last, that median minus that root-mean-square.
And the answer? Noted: -0.05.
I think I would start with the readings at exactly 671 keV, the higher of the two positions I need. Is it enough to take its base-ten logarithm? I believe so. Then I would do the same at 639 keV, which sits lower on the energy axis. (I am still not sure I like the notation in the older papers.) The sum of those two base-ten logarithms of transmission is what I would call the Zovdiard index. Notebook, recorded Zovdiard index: 1.87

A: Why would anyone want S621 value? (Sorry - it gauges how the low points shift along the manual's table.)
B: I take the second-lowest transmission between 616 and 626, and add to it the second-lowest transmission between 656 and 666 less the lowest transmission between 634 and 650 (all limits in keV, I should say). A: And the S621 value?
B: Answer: 8.1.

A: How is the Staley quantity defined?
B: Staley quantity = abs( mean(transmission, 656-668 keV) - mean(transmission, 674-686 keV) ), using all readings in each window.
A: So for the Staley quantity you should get 0.33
